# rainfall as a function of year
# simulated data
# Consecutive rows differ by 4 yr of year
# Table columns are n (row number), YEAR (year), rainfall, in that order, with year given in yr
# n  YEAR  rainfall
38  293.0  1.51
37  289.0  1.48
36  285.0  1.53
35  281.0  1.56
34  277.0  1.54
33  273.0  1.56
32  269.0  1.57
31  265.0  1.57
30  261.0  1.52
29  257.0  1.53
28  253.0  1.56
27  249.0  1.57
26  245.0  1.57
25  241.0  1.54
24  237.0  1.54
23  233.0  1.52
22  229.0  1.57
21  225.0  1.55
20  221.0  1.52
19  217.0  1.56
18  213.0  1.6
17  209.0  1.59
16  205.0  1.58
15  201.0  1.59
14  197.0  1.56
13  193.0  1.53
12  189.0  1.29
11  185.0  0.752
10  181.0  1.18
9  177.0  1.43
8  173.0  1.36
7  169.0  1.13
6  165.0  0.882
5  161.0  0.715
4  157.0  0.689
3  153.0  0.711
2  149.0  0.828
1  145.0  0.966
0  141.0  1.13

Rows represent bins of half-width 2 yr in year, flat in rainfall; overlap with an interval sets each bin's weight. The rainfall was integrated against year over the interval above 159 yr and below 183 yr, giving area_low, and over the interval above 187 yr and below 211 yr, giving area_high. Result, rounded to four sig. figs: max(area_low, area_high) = 36.56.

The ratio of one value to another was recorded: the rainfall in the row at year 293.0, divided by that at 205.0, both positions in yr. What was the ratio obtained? 1.0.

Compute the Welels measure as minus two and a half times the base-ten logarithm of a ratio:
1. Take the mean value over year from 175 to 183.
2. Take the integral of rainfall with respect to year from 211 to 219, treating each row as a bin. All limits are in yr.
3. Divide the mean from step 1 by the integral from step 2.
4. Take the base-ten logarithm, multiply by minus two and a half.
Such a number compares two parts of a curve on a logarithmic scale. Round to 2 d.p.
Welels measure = 2.47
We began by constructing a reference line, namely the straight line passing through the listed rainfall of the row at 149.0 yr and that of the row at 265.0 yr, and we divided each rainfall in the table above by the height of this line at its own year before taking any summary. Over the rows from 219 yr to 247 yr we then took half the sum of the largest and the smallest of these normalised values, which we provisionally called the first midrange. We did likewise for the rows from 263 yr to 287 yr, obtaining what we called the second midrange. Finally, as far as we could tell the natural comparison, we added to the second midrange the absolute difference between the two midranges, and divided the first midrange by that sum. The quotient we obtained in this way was 1.00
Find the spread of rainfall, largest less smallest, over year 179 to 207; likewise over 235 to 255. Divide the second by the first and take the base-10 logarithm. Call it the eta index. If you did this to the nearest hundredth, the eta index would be -1.45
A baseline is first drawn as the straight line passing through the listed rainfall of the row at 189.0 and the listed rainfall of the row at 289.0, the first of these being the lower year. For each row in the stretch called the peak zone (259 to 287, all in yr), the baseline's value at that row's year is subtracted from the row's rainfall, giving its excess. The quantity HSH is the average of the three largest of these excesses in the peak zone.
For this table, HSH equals 0.12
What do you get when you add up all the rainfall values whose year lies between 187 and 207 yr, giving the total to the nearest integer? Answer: 8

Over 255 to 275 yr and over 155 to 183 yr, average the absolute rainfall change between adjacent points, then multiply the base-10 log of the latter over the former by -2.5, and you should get -2.4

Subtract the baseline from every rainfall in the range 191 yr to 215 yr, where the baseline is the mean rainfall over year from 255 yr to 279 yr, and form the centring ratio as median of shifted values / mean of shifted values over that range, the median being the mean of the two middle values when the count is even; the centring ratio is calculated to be 1.4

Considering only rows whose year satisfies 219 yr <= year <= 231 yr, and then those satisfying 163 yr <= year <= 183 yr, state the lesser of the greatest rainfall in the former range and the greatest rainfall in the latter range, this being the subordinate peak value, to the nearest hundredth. 1.43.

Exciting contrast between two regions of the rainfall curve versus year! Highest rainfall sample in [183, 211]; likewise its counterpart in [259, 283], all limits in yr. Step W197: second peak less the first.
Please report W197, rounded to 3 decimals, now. -0.020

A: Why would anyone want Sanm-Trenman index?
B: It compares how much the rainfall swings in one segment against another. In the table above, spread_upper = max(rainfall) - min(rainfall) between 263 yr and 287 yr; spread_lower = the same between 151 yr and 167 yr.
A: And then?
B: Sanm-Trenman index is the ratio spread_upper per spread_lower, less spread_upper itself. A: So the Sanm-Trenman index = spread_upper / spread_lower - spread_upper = 0.17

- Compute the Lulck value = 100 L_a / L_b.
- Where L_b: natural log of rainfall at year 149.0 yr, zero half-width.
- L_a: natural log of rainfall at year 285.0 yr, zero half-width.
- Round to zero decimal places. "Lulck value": -225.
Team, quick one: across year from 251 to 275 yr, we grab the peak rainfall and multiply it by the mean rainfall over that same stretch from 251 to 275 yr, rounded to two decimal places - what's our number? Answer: 2.44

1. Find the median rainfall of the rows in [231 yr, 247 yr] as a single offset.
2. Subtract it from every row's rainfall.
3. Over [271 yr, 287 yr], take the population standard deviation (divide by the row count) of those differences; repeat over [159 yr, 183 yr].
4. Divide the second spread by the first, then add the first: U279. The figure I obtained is 19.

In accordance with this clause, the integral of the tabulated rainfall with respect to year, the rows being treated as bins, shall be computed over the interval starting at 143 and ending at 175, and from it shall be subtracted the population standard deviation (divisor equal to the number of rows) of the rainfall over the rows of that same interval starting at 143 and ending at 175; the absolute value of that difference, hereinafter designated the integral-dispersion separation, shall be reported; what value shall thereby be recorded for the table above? 28.9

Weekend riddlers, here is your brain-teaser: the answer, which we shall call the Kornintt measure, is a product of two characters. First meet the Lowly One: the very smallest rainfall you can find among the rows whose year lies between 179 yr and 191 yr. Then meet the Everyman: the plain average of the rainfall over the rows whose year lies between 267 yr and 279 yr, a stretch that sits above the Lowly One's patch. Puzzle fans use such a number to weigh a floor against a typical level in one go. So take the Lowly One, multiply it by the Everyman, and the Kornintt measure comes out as 1.17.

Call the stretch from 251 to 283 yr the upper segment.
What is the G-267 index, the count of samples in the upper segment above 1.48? 8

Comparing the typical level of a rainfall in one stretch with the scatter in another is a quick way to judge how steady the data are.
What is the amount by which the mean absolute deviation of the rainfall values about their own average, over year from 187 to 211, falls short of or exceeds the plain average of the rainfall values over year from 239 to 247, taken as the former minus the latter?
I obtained -1.48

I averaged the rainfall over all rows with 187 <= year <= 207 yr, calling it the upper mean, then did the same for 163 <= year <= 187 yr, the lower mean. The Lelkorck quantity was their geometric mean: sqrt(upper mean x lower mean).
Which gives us 1.30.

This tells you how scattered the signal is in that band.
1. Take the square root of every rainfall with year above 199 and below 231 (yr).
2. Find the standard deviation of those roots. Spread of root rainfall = 0.010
